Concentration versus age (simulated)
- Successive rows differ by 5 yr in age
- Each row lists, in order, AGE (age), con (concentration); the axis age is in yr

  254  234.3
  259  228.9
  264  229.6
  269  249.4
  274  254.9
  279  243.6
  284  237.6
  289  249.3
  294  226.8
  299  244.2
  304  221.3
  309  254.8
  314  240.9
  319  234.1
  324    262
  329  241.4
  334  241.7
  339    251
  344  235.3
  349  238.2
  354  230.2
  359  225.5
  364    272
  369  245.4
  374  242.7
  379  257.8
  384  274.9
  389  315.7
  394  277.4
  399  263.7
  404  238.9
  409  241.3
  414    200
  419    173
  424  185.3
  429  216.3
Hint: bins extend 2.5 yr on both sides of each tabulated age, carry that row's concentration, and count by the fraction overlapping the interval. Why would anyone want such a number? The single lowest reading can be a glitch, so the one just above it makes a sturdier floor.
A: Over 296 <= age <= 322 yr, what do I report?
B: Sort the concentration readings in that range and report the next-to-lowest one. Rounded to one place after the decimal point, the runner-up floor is 234.1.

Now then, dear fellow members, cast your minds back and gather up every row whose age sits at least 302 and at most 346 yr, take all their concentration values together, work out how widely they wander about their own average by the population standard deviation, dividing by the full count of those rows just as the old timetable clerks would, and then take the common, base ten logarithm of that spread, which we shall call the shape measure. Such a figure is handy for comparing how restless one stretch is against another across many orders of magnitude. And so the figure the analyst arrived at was 1.06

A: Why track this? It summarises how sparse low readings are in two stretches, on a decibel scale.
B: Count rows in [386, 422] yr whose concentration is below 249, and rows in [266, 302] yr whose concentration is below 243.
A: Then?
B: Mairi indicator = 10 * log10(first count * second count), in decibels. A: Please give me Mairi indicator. 9.0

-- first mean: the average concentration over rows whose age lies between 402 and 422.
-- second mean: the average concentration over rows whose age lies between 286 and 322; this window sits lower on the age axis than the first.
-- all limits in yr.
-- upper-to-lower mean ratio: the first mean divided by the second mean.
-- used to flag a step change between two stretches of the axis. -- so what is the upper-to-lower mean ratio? 0.89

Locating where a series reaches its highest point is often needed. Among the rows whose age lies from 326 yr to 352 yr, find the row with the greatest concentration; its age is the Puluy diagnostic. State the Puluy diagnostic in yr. 339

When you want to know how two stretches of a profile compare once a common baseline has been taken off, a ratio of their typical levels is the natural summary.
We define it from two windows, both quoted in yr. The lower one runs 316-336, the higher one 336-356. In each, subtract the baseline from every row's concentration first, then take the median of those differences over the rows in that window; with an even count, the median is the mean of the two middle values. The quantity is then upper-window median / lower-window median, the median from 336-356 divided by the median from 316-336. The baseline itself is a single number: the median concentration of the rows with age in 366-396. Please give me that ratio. 1.2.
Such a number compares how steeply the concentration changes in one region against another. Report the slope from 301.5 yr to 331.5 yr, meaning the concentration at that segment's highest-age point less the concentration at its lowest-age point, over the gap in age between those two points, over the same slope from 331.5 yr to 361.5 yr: -1.2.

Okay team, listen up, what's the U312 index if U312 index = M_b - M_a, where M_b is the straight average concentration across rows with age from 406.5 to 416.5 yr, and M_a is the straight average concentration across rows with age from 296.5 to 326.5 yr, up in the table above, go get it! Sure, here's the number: -22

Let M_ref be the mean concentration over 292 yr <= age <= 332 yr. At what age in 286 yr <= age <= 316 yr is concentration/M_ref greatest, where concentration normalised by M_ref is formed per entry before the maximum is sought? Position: 309 yr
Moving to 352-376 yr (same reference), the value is 364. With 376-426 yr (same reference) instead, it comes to 389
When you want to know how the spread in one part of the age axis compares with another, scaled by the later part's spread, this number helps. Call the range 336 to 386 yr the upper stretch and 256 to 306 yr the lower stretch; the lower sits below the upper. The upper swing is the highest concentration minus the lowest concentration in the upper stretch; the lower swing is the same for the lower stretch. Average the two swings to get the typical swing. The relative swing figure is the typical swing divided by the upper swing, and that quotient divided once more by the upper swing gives 0.0170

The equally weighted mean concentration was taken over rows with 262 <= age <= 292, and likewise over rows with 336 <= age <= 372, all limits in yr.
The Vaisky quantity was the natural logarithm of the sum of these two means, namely 6.19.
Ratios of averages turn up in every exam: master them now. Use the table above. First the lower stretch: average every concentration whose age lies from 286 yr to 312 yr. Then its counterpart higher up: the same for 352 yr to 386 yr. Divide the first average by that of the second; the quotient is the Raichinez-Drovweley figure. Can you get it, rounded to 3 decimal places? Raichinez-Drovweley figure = 0.958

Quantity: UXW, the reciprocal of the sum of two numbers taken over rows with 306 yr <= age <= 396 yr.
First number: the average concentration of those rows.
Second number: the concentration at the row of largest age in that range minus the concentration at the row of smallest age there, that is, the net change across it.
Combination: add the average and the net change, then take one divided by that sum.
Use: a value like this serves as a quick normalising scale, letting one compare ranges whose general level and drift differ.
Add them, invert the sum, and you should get 0.0036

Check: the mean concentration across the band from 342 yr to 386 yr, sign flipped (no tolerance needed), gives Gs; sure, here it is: -247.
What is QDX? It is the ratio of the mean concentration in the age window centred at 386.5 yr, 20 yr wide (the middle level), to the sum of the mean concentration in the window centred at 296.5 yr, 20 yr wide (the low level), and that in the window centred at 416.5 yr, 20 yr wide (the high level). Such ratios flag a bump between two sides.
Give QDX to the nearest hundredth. 0.65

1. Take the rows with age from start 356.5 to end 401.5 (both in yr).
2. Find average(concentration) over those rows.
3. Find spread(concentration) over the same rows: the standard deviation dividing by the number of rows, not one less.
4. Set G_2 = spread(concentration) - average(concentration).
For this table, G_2 -240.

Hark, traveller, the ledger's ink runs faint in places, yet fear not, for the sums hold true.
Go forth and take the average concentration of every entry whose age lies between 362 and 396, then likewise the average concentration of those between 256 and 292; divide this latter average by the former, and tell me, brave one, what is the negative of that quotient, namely -0.90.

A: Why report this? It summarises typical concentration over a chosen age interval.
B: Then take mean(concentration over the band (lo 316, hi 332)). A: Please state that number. 246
